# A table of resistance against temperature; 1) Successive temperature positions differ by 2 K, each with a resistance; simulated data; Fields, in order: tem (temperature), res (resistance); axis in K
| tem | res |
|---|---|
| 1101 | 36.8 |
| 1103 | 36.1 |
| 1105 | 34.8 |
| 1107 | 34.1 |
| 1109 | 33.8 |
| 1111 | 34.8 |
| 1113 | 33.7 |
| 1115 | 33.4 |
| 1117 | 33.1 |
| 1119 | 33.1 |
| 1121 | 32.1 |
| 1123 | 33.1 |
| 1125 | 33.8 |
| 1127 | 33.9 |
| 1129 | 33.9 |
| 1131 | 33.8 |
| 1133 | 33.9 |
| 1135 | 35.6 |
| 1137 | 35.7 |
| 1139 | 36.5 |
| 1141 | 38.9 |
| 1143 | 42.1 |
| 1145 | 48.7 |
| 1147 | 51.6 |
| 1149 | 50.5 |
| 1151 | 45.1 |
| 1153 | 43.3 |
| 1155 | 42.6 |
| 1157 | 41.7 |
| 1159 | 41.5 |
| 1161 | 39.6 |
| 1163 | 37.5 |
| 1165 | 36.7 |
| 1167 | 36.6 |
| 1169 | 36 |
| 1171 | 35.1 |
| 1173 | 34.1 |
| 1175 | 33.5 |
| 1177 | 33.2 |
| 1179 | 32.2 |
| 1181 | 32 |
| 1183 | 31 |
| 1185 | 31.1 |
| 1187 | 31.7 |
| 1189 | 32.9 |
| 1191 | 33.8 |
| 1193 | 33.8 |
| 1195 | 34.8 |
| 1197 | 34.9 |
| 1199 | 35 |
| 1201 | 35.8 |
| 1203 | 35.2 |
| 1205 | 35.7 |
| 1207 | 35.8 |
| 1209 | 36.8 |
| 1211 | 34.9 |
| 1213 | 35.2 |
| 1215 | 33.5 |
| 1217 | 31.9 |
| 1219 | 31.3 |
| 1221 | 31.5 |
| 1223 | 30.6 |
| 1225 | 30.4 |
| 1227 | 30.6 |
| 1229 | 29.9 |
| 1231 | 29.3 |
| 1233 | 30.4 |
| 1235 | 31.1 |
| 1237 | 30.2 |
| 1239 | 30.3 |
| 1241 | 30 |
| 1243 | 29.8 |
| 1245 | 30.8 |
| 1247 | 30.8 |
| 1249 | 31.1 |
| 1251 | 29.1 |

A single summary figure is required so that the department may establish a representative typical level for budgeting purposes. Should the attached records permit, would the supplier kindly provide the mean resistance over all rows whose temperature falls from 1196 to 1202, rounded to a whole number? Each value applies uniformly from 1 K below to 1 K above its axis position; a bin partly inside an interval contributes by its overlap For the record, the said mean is 35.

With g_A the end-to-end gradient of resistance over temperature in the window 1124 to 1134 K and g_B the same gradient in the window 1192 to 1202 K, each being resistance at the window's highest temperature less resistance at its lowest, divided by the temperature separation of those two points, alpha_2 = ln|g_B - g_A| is -1.4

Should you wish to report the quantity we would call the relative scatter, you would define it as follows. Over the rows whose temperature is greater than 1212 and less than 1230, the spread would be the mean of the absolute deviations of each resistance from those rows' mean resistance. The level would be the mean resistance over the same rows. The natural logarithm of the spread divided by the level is -3.2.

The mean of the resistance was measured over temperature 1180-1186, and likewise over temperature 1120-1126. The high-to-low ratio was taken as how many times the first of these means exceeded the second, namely 0.95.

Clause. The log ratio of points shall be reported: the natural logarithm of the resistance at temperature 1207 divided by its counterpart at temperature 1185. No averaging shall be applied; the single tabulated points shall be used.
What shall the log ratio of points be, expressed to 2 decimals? 0.14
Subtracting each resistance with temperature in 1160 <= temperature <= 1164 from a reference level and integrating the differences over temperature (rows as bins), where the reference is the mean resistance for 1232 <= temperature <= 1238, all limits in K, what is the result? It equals -32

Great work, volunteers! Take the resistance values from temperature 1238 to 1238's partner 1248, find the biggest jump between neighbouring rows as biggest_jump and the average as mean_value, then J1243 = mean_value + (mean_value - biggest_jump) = 60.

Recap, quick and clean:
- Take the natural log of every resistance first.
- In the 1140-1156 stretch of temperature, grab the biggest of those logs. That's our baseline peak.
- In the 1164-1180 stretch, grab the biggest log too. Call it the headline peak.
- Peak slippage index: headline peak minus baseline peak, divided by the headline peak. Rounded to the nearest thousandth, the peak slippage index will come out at -0.095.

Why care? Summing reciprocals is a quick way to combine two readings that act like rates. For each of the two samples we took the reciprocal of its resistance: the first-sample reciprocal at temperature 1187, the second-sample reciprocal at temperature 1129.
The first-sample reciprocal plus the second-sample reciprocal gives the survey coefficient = 0.0610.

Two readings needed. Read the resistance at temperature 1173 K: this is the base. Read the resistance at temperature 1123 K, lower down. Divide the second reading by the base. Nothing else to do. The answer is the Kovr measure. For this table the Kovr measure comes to 0.97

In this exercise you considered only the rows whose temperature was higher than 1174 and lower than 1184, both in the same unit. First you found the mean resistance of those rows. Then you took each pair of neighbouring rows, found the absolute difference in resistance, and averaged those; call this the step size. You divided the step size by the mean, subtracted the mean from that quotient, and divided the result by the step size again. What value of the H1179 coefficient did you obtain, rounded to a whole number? -52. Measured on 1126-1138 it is -86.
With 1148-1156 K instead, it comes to -17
